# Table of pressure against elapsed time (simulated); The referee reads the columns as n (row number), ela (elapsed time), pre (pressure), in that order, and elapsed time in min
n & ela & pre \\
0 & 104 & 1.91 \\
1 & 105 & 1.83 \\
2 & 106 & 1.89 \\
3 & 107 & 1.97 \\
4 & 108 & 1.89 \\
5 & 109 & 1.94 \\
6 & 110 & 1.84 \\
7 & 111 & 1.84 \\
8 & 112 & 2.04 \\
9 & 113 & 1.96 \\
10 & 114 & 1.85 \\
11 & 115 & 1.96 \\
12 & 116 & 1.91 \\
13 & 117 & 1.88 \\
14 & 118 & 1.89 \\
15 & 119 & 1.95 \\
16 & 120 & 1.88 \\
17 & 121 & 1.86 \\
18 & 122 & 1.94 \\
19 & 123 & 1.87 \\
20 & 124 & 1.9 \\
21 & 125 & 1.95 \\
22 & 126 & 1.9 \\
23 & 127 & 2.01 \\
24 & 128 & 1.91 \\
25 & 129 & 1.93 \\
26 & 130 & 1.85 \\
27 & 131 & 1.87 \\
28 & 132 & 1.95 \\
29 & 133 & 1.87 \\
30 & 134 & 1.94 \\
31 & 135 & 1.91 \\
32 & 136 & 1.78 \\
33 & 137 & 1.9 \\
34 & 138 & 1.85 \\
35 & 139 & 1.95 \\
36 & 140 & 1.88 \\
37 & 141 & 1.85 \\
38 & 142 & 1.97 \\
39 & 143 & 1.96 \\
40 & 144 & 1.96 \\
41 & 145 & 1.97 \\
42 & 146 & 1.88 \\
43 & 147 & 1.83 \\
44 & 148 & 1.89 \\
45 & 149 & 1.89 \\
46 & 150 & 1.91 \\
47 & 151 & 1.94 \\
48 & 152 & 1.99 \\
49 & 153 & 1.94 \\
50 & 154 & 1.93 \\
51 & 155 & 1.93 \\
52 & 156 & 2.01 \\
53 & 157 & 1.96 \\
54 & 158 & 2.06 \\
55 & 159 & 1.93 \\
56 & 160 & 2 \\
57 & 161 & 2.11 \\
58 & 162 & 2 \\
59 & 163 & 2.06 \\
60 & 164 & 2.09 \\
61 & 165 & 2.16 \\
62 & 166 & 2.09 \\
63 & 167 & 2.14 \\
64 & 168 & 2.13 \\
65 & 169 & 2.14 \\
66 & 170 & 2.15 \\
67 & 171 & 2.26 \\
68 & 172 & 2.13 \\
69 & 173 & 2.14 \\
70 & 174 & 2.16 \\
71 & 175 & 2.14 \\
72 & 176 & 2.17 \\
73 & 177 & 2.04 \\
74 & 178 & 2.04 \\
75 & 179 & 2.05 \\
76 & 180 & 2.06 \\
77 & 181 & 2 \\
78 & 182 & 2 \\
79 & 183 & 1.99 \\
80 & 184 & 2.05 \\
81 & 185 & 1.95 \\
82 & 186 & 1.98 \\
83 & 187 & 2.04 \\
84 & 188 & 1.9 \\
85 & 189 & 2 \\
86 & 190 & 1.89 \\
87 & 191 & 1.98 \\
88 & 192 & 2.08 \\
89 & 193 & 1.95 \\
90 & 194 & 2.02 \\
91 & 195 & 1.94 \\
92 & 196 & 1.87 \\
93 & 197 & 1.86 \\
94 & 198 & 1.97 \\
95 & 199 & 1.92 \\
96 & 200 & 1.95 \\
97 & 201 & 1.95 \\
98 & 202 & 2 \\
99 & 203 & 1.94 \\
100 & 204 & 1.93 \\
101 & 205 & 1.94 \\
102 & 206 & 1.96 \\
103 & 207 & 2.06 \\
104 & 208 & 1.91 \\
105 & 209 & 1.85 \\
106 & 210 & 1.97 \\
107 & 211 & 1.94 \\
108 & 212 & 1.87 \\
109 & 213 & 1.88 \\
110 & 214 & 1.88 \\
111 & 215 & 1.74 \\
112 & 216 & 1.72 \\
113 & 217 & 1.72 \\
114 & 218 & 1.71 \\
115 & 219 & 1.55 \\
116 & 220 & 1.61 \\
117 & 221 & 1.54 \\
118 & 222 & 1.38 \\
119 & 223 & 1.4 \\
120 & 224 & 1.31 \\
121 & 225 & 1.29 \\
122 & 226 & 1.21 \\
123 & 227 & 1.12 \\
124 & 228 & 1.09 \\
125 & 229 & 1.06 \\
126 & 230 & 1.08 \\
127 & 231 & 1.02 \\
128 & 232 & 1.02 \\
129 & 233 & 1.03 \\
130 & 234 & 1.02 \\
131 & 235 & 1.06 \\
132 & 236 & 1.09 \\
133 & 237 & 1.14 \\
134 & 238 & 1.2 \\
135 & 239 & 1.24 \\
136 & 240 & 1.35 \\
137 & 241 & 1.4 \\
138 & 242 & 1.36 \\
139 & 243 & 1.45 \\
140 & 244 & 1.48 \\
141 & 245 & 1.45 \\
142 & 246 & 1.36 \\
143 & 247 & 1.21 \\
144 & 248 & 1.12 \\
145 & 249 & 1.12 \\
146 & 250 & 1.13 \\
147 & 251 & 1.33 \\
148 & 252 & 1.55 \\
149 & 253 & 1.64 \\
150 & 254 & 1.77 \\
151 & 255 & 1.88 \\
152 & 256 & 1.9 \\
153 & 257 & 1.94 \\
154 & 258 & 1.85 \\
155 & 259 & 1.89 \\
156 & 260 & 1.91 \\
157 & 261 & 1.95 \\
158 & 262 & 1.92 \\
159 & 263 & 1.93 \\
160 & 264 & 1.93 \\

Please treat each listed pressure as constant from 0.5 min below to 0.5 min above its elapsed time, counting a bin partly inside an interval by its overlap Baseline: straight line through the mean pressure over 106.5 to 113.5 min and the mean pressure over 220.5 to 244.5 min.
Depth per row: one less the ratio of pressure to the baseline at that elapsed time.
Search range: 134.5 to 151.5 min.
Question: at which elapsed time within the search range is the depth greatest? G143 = 136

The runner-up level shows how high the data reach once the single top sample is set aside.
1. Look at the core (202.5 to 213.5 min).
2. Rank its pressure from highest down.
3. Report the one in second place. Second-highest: 1.97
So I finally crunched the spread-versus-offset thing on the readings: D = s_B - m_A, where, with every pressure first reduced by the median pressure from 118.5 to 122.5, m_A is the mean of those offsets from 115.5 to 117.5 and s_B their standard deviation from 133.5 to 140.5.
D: 0.07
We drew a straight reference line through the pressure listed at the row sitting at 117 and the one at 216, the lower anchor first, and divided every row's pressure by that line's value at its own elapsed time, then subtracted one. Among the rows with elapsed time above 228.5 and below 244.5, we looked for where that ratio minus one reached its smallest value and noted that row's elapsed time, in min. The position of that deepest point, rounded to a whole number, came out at 231 min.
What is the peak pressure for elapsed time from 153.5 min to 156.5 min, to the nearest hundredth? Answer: 2.01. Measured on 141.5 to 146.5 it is 1.97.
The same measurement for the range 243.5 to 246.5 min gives 1.48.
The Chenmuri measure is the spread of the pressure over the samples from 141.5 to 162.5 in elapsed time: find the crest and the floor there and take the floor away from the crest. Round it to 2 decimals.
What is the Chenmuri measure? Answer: 0.28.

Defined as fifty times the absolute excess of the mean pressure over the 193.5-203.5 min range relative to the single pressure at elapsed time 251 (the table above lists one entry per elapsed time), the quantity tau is 30.6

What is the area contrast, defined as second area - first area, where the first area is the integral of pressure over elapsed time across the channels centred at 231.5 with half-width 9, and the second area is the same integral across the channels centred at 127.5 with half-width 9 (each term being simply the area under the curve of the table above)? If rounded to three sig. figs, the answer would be 13.5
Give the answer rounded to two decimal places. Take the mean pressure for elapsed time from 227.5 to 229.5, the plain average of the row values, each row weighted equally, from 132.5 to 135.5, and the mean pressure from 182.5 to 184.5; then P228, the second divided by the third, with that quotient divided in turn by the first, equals 0.88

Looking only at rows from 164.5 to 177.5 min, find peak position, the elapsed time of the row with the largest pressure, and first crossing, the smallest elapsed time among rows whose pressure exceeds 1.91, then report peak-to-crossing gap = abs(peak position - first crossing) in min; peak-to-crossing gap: 6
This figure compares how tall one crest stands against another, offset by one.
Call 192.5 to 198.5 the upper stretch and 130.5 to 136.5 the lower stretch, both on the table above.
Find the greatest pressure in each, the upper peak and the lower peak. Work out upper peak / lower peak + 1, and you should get 2.04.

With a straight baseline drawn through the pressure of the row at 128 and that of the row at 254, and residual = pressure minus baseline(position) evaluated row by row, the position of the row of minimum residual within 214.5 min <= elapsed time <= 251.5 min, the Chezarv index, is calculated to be 231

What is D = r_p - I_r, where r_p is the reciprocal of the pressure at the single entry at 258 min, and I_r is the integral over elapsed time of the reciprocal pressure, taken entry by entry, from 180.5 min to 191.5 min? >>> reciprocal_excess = -5.0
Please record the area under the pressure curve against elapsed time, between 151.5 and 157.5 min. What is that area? 11.8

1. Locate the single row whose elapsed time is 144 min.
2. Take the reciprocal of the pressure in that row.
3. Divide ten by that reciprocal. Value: 19.6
